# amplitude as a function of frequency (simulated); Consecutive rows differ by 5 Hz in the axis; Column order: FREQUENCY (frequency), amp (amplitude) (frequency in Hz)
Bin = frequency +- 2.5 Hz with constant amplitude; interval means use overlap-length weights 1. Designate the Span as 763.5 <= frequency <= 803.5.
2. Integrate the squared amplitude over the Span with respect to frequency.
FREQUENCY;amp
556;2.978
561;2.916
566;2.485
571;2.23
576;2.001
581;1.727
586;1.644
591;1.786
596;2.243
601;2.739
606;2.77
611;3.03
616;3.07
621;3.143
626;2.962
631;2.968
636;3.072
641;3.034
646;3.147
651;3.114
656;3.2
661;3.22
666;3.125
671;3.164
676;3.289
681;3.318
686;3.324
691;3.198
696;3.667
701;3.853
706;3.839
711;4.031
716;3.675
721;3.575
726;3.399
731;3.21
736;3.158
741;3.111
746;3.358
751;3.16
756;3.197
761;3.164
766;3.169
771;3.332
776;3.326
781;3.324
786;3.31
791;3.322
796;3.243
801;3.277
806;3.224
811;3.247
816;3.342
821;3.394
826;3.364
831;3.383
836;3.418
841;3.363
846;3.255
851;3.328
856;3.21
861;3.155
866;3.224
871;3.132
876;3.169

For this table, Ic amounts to 433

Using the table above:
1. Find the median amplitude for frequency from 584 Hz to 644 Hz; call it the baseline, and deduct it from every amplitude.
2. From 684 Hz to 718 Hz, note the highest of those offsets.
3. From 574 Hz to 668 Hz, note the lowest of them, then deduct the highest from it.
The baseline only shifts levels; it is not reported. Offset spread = -2.4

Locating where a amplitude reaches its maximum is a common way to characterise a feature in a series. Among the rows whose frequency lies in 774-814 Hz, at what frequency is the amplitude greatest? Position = 776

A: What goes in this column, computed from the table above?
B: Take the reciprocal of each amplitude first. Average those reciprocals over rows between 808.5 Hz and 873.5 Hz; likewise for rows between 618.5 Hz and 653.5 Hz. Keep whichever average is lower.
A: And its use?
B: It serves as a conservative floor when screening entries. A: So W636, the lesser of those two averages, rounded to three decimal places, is 0.304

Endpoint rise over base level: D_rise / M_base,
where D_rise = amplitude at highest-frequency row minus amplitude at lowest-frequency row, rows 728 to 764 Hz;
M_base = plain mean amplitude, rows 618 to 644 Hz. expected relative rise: -0.02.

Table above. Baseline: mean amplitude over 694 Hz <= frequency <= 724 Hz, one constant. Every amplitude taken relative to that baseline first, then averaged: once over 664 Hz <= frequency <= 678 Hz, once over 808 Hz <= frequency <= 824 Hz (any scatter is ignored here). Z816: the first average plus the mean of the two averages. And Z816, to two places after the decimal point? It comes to -1.09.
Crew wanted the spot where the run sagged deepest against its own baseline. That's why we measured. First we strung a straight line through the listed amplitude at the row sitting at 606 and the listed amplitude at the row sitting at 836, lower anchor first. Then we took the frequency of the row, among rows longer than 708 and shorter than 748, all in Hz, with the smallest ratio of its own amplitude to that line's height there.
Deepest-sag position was 741 Hz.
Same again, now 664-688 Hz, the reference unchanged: 666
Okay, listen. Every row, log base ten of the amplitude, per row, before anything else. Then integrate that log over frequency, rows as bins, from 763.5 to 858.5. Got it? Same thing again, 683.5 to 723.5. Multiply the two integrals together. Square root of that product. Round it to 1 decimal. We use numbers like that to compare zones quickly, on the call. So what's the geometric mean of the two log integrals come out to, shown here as 33.3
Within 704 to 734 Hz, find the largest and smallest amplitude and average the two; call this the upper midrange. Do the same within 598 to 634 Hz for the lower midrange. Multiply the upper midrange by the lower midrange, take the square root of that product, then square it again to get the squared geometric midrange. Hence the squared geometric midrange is 10.6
